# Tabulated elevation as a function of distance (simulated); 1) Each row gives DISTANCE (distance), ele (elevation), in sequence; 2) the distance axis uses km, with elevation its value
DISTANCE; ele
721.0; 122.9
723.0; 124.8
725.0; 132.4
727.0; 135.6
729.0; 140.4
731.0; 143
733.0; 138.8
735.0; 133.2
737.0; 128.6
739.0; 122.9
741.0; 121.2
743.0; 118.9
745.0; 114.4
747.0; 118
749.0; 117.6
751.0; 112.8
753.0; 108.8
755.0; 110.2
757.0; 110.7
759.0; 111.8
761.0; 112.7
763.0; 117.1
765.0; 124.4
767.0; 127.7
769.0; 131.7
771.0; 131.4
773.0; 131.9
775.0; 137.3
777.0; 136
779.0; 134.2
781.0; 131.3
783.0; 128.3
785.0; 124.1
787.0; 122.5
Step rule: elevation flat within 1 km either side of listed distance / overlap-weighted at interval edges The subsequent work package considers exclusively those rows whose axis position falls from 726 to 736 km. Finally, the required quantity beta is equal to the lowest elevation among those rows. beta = 133.2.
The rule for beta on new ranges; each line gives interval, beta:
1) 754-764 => 110.2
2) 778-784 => 128.3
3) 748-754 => 108.8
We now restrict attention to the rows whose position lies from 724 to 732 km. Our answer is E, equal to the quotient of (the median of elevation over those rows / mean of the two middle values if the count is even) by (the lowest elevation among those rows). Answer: 1.04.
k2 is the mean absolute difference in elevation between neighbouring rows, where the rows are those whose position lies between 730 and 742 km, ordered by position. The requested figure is 4.4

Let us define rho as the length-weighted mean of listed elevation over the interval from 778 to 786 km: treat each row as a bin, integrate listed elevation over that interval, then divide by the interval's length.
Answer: 129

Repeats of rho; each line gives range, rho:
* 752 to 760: 110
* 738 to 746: 119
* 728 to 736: 139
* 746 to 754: 114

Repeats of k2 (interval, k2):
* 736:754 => 3.4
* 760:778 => 3.3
